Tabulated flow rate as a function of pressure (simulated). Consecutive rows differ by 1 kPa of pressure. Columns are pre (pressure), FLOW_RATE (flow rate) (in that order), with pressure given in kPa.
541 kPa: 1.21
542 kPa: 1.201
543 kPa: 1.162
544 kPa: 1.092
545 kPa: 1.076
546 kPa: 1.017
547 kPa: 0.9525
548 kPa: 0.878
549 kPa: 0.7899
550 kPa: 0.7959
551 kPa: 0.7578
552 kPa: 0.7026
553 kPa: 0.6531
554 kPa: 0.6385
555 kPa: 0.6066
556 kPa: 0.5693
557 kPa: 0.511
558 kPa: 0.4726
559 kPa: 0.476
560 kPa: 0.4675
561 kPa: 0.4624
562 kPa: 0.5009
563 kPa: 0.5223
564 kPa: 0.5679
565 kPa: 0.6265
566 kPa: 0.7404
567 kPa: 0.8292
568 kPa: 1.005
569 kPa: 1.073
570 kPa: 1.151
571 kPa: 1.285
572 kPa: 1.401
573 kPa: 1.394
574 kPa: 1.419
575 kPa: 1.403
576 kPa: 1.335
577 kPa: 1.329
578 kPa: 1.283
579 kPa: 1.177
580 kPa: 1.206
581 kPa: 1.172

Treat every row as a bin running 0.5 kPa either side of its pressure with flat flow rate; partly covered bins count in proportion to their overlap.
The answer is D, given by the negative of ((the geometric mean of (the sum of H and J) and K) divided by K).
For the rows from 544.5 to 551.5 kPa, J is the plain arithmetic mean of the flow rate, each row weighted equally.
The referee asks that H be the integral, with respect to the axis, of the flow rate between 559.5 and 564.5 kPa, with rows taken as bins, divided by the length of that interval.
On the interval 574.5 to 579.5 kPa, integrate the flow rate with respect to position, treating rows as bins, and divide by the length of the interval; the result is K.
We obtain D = -1.0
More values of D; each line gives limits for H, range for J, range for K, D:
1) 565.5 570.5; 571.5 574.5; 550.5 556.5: -1.9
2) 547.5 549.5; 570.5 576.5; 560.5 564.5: -2.1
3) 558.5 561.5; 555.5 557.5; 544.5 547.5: -1.0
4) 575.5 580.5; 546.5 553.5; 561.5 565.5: -1.9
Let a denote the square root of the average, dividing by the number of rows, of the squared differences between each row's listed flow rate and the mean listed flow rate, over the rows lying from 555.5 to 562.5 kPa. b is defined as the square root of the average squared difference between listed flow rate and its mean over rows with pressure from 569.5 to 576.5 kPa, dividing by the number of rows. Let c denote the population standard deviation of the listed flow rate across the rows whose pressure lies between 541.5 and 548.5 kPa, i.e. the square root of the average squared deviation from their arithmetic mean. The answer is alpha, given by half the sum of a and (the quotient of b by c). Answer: 0.4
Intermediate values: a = 0.035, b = 0.089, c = 0.11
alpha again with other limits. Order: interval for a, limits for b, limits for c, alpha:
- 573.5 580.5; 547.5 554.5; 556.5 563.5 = 1.9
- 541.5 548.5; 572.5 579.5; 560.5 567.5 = 0.4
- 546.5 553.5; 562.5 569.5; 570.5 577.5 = 2.2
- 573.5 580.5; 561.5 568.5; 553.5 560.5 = 1.4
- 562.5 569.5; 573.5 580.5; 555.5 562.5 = 1.3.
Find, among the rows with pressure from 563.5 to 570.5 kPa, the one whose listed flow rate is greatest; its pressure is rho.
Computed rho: 570 kPa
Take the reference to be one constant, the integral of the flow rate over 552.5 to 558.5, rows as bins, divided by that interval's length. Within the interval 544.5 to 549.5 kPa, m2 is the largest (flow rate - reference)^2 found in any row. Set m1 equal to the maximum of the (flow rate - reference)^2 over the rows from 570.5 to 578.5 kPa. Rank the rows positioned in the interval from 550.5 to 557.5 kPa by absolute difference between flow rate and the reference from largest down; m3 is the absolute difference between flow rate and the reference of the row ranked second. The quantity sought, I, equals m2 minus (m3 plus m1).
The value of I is -0.6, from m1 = 0.71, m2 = 0.251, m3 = 0.13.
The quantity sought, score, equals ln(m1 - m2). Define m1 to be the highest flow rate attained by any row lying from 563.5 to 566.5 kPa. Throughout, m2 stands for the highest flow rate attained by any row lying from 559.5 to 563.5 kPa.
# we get -1.5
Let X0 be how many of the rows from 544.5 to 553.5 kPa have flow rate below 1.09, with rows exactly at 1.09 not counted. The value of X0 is 9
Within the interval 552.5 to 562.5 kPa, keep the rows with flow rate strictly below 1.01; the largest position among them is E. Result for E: 562 kPa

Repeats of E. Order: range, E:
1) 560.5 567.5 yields 567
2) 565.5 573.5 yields 568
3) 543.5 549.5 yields 549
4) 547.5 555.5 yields 555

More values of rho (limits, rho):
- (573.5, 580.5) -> 574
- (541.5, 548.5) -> 542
